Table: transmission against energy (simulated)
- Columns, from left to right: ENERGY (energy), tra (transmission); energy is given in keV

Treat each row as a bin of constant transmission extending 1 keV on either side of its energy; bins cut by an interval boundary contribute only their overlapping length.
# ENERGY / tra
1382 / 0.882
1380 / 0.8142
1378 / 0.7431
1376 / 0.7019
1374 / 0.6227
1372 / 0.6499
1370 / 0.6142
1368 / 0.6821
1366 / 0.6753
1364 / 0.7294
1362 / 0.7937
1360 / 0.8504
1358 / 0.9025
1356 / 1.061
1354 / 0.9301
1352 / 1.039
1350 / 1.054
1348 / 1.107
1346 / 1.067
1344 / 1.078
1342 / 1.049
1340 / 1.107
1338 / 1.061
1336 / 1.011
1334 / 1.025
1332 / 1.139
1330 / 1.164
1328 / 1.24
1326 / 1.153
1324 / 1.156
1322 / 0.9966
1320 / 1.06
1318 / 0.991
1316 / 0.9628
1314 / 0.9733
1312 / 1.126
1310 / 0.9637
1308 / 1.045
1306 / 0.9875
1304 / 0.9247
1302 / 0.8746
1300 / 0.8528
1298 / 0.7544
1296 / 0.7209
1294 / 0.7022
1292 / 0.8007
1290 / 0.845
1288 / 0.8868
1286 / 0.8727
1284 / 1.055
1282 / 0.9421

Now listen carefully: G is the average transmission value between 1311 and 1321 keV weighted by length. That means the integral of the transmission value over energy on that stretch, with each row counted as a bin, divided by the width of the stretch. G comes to 1.02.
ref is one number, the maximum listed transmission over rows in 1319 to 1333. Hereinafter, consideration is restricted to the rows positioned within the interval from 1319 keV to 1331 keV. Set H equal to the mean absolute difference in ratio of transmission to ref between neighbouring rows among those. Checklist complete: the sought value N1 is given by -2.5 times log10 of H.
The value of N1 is 3.0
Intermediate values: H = 0.063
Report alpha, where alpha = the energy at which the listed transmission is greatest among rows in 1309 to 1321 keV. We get 1312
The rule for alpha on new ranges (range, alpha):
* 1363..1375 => 1364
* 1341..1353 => 1348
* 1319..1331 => 1328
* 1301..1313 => 1312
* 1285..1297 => 1288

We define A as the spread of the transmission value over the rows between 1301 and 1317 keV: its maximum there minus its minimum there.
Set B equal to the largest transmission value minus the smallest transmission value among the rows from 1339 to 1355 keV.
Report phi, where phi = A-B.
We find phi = 0.07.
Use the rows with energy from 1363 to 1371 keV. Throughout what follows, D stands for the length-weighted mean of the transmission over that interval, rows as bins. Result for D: 0.68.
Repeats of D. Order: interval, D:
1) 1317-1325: 1.05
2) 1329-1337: 1.08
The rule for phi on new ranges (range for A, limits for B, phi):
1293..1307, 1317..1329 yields 0.04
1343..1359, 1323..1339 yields -0.02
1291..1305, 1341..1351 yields 0.16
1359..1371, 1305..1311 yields 0.15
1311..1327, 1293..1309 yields -0.15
